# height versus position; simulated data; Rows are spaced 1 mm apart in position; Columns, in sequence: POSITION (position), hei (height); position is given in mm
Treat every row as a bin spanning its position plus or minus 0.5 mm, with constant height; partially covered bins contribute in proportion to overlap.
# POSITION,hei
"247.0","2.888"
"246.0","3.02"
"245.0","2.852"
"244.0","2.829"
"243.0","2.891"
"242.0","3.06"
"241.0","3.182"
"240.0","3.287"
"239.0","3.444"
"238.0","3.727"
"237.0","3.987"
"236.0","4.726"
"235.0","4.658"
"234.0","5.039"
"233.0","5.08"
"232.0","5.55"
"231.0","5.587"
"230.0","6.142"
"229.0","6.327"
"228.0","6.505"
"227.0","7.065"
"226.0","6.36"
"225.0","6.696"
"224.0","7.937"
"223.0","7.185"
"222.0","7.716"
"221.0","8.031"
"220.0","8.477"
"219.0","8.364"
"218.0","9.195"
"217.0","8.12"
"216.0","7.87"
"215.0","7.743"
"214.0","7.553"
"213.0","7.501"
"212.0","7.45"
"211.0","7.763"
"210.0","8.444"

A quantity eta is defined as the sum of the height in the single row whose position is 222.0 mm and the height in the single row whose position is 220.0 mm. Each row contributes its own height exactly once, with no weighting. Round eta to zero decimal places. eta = 16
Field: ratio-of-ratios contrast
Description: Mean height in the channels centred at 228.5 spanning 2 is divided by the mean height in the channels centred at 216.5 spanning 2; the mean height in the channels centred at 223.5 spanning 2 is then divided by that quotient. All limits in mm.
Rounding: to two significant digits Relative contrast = 9.4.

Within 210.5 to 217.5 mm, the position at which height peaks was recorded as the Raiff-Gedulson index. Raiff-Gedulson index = 217.0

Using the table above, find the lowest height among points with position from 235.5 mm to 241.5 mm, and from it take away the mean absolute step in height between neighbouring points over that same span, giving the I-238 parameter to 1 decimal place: 2.9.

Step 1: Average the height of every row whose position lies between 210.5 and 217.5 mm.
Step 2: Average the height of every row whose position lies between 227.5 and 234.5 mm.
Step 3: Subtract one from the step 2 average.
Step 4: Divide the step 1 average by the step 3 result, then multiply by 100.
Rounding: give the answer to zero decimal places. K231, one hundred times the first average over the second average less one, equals 163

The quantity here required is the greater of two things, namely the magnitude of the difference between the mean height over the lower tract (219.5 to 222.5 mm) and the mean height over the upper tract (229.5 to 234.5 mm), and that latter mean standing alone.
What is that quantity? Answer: 5.5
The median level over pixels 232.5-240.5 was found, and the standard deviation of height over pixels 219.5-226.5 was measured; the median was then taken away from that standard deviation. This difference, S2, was -3.6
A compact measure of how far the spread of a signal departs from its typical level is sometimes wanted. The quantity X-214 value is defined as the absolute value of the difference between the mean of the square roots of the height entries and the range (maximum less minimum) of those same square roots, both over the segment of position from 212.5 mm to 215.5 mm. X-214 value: 2.7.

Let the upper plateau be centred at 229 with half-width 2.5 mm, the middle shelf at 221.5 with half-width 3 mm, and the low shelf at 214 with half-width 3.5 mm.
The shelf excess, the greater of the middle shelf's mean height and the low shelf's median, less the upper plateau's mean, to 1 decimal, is 1.6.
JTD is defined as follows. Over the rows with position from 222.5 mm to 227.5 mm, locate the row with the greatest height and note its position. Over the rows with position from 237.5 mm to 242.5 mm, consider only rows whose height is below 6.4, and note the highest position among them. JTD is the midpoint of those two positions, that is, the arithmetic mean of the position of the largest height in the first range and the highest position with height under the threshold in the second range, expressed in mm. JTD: 233.0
